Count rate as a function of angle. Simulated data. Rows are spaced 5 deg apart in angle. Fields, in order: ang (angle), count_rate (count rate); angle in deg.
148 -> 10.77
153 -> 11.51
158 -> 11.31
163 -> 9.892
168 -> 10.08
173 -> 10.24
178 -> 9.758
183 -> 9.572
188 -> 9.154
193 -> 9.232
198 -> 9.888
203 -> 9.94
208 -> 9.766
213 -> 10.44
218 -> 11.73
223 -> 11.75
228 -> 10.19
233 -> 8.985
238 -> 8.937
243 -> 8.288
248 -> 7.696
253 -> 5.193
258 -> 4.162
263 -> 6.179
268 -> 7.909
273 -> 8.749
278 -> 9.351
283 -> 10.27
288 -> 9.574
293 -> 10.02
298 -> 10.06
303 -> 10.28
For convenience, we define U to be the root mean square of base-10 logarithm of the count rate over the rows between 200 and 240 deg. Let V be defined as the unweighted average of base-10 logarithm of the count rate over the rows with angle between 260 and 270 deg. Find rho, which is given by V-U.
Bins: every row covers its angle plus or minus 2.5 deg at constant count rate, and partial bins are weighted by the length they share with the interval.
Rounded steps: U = 1.01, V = 0.84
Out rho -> -0.16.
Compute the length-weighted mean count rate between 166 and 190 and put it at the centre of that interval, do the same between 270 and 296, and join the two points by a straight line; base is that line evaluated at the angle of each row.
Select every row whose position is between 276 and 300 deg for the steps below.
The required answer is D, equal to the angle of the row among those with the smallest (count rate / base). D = 278 deg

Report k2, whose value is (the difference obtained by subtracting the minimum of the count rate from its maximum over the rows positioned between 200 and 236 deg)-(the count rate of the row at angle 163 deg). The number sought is -7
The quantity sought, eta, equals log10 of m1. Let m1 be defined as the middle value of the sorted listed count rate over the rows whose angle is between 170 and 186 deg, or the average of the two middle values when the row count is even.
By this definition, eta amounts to 0.99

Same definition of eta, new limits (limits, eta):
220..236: 1.01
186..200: 0.97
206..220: 1.02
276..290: 0.98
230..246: 0.95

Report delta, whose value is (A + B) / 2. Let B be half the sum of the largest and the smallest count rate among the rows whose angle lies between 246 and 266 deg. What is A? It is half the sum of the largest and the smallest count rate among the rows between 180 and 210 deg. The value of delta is 7.7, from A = 9.5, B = 5.9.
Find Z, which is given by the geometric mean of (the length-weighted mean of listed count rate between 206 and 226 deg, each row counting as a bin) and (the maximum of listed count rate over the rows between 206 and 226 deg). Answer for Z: 11.3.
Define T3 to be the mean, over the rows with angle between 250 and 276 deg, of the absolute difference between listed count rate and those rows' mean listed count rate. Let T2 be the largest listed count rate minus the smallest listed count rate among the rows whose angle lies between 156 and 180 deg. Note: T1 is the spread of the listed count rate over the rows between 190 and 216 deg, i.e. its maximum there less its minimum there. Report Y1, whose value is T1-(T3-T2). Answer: 1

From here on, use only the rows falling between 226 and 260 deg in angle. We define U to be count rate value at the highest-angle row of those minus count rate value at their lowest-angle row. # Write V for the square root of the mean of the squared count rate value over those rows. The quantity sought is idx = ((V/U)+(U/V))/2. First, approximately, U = -6.0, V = 7.9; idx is -1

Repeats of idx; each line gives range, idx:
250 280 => 1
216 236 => -2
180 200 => 15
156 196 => -2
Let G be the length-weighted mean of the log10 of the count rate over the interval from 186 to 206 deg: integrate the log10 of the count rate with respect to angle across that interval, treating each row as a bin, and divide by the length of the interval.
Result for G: 0.981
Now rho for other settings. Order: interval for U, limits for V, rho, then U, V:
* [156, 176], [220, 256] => -0.09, 1.02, 0.93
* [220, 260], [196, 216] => 0.10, 0.90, 1.00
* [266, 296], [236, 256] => -0.10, 0.97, 0.87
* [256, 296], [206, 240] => 0.10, 0.91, 1.01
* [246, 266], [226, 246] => 0.20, 0.76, 0.96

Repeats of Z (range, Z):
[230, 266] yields 8.0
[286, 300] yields 10.0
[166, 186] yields 10.1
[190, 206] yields 9.8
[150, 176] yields 11.0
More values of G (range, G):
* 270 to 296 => 0.980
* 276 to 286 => 0.992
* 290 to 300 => 1.001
